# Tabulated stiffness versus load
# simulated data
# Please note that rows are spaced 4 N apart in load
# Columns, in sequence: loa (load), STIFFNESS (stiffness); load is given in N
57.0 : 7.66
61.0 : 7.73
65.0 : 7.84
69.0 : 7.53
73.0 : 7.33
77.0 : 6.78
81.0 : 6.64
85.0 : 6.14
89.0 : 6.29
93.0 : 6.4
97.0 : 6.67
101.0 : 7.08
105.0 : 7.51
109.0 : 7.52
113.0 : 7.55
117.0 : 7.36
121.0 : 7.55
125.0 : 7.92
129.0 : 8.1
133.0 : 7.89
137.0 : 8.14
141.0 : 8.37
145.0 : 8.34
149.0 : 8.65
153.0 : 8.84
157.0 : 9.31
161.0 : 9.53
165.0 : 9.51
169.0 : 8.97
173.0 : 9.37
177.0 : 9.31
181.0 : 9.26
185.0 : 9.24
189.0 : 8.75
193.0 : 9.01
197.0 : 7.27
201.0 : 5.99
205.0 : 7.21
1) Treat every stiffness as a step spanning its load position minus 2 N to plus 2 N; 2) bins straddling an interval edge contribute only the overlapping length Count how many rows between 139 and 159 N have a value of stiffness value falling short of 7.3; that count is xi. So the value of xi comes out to 0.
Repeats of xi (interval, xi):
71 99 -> 6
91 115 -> 3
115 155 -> 0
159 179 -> 0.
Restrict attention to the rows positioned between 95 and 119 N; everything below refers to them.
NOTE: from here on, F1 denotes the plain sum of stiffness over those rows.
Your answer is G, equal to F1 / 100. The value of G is 0.437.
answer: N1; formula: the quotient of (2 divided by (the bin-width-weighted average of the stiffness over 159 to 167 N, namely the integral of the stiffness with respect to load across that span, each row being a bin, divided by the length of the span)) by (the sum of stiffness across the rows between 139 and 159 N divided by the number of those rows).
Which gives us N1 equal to 0.024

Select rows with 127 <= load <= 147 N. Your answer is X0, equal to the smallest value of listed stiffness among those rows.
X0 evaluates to 7.89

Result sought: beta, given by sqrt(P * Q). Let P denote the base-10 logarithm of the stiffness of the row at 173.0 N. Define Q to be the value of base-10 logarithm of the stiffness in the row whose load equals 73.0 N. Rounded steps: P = 0.97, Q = 0.87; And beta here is 0.92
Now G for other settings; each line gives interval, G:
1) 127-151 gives 0.495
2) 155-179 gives 0.560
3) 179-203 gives 0.495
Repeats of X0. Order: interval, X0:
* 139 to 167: 8.34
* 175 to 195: 8.75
